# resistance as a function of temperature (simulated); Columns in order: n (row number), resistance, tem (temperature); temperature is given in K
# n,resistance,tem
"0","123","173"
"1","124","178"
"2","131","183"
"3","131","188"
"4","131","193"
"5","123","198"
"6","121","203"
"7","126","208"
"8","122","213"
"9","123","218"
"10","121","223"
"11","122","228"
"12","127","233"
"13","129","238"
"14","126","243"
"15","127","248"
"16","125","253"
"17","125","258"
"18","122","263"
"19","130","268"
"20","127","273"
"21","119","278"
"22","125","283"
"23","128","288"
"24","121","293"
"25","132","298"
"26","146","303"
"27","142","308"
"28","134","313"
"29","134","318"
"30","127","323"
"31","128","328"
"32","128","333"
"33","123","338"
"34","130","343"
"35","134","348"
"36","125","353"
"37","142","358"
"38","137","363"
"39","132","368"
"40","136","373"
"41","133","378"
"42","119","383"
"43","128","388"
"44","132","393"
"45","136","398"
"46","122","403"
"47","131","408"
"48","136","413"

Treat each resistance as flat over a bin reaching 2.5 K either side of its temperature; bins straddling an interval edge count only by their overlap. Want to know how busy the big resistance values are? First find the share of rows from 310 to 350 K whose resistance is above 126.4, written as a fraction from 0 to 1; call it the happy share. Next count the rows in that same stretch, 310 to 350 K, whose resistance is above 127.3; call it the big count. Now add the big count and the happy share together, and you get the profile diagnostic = 6.9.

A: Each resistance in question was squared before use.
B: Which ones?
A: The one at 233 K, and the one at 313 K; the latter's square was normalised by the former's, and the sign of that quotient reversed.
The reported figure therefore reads -1.11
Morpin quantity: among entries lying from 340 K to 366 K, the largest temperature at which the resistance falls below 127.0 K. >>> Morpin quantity 353 K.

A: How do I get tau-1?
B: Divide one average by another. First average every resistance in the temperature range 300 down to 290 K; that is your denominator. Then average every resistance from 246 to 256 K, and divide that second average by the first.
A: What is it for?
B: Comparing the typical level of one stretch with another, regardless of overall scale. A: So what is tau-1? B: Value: 1.00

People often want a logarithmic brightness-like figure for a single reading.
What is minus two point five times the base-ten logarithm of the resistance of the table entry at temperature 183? -5.29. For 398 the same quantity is -5.33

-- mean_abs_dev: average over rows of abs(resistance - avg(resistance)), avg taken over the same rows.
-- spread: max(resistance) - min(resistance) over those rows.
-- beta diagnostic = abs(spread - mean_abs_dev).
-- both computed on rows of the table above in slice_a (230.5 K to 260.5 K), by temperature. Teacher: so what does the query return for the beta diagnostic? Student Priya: 2.8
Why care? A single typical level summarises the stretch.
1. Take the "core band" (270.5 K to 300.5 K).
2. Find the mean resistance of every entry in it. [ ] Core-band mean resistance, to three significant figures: 125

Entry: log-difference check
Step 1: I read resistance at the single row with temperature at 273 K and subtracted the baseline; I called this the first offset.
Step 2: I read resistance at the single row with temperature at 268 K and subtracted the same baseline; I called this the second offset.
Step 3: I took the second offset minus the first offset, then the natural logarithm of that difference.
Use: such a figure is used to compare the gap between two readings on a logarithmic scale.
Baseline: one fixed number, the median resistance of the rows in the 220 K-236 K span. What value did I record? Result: 1.1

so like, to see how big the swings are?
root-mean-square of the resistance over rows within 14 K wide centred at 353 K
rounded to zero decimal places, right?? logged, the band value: 134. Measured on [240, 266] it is 125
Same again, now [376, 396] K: 128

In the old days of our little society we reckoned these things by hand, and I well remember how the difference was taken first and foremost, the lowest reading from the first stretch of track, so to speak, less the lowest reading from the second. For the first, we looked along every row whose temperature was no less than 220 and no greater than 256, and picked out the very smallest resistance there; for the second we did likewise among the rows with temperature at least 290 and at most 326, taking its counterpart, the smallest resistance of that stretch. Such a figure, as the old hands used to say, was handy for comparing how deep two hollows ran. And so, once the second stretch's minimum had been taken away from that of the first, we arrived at 0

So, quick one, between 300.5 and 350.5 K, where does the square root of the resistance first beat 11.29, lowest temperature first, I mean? 303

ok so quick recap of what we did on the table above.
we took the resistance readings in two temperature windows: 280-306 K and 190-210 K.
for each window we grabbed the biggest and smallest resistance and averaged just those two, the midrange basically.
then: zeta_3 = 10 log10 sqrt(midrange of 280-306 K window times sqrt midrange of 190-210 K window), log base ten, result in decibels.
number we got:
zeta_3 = 15.9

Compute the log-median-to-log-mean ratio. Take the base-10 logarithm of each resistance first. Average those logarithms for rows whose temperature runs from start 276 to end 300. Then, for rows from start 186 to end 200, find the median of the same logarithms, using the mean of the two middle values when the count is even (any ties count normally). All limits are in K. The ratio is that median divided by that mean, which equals 1.01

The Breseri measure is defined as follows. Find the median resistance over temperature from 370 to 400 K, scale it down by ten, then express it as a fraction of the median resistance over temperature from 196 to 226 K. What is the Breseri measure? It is 0.108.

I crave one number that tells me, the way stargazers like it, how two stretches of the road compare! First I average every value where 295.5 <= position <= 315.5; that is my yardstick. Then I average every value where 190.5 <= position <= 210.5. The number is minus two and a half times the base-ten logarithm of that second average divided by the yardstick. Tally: 0.11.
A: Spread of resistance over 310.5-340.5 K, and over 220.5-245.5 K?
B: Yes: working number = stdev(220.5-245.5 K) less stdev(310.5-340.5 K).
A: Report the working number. -0.9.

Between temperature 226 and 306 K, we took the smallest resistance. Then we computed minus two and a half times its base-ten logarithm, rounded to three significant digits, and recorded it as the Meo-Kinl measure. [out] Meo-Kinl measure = -5.19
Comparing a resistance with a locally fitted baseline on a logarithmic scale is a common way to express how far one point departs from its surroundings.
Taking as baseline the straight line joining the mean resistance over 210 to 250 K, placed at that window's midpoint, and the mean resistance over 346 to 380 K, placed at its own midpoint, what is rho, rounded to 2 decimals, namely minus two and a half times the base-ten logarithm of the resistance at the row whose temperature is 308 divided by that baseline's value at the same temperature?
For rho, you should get -0.09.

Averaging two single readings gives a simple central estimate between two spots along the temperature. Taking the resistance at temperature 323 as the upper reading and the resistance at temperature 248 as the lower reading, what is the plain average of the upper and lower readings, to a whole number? 127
